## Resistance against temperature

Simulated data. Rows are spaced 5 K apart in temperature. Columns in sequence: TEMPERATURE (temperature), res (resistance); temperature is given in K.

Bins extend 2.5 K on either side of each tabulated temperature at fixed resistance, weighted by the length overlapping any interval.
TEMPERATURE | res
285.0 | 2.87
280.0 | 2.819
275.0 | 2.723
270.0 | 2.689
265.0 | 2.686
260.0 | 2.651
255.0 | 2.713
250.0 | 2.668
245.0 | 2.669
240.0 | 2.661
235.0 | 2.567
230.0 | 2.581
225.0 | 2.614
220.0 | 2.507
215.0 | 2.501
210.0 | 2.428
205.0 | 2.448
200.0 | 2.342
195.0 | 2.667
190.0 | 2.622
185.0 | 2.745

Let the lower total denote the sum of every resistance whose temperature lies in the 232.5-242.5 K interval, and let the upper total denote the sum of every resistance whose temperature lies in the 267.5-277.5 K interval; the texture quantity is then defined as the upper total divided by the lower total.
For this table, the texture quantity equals 1.04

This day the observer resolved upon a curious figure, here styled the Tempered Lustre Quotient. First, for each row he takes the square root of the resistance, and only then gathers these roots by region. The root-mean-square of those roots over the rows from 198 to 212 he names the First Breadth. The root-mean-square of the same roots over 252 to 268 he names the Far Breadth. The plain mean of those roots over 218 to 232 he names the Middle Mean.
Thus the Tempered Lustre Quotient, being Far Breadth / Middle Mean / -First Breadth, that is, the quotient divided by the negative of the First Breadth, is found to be -0.659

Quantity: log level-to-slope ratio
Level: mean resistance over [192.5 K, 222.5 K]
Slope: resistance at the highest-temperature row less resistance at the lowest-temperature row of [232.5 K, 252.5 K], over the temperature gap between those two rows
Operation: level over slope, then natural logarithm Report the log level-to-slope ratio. 5.9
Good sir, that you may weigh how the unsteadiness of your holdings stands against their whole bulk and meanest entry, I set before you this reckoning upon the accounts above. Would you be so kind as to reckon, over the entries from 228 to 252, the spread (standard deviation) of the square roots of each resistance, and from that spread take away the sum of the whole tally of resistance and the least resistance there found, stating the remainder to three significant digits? -15.7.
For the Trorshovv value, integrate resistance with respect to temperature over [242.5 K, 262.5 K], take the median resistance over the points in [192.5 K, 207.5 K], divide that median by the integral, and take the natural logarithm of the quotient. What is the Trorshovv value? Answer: -3.1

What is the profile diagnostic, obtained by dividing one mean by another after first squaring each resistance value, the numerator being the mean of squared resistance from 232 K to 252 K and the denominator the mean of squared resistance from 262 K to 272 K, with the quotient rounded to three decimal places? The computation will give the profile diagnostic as 0.966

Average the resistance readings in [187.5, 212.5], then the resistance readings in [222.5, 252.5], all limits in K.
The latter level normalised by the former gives 1.05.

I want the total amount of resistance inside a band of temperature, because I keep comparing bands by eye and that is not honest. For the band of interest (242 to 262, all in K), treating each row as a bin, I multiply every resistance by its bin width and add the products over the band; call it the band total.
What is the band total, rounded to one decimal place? 53.5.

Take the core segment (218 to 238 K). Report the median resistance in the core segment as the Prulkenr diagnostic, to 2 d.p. 2.57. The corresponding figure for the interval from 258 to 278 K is 2.69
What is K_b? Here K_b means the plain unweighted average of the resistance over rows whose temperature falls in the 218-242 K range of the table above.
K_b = 2.59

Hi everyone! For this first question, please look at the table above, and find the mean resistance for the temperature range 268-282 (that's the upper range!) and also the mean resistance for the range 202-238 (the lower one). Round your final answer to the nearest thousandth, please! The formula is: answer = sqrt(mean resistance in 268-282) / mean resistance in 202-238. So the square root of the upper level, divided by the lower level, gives 0.657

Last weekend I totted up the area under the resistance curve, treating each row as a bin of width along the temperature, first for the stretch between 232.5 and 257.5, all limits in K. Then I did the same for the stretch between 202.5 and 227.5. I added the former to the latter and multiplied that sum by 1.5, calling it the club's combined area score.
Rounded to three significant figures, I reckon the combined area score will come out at 193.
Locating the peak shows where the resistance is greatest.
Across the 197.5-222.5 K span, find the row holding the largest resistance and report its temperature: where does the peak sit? 220.0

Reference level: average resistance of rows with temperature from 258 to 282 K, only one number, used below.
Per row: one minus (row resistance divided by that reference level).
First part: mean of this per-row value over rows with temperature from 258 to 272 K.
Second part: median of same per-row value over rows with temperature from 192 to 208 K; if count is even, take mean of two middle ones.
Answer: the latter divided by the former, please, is 7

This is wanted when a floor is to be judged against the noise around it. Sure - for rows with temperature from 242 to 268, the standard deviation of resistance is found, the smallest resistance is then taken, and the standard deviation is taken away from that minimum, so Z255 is 2.63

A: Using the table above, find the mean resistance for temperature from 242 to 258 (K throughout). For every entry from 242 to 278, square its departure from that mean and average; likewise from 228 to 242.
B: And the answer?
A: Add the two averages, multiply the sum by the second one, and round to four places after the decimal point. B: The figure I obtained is 0.0001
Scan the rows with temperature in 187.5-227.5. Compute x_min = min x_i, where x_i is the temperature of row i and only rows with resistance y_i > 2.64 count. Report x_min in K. 195.0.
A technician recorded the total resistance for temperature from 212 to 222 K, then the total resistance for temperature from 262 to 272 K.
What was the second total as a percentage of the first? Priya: 107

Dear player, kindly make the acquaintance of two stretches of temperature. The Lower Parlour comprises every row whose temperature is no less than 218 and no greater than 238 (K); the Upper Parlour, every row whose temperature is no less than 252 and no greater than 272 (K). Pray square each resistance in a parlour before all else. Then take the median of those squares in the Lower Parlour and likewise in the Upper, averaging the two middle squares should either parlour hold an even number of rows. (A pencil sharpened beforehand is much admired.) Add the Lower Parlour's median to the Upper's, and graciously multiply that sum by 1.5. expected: 20.8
